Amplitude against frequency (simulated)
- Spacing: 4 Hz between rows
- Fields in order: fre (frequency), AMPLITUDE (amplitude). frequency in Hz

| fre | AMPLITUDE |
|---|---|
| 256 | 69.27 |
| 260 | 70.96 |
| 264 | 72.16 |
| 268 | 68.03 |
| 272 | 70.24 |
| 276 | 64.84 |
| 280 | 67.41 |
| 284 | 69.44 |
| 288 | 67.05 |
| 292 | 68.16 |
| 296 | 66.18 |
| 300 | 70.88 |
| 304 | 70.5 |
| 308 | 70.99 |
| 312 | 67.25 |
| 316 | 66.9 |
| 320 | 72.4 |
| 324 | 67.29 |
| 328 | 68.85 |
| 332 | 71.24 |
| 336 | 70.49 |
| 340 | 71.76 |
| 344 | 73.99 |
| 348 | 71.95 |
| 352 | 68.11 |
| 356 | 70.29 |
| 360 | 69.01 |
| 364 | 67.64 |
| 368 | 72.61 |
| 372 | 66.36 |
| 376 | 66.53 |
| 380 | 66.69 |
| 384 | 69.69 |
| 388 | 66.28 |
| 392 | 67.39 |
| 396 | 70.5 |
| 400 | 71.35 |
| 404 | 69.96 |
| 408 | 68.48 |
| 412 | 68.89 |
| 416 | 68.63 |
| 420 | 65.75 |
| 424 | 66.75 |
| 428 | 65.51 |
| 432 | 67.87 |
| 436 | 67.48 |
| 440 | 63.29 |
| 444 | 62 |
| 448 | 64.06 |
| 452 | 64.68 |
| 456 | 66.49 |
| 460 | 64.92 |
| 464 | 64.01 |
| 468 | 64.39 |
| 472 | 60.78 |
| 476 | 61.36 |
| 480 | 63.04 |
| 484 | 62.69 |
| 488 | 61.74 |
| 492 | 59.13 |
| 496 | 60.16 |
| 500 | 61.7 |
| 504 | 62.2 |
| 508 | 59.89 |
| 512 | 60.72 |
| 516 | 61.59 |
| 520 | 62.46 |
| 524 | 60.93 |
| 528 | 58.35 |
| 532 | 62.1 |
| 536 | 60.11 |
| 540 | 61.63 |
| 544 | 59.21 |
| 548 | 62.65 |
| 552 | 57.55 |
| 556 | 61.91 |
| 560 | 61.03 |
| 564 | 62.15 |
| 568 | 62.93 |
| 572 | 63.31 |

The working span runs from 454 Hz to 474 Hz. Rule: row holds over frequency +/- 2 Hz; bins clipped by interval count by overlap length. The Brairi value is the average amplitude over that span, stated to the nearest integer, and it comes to 64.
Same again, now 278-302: 68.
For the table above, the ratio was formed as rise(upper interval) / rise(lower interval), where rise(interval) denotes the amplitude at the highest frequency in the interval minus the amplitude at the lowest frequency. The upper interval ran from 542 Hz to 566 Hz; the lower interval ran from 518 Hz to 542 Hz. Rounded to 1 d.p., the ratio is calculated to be -3.5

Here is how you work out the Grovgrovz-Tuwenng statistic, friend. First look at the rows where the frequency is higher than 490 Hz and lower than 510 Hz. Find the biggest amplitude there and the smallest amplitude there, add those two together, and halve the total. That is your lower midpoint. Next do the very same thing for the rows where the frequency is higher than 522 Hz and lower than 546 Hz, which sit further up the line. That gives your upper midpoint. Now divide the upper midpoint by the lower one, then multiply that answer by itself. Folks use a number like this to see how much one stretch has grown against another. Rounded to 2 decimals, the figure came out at 0.99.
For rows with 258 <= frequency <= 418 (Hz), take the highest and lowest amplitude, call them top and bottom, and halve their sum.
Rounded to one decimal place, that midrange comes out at 69.4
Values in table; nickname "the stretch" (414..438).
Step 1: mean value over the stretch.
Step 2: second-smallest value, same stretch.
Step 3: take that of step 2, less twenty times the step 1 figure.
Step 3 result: -1274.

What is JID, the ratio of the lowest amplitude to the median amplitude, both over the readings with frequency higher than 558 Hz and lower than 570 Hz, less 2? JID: -1.02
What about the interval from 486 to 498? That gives -1.02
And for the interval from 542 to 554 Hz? -1.03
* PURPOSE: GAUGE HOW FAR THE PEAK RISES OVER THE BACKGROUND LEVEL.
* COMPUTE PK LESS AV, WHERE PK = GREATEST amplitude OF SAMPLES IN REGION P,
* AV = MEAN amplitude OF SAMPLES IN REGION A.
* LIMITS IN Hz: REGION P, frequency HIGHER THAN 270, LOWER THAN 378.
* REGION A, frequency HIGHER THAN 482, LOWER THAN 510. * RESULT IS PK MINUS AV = 13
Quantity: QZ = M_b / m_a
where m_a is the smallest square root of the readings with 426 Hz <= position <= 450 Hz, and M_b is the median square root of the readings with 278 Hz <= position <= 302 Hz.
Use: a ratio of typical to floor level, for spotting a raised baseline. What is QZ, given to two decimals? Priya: 1.05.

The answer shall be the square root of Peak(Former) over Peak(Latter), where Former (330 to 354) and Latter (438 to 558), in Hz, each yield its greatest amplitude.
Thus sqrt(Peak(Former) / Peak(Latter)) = 1.05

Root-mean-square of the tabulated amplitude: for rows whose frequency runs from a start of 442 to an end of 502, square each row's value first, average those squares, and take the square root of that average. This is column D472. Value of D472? 62.8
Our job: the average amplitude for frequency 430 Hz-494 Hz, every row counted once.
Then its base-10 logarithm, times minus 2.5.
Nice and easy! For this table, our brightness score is -4.51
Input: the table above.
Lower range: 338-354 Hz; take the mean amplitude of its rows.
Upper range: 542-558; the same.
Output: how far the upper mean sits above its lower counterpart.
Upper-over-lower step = -11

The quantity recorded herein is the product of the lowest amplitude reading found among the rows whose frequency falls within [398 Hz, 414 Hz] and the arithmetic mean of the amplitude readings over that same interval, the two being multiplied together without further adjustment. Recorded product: 4771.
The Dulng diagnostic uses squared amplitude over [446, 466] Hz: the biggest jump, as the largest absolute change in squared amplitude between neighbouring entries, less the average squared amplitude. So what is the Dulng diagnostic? -3967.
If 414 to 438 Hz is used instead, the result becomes -4103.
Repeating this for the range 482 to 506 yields -3440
